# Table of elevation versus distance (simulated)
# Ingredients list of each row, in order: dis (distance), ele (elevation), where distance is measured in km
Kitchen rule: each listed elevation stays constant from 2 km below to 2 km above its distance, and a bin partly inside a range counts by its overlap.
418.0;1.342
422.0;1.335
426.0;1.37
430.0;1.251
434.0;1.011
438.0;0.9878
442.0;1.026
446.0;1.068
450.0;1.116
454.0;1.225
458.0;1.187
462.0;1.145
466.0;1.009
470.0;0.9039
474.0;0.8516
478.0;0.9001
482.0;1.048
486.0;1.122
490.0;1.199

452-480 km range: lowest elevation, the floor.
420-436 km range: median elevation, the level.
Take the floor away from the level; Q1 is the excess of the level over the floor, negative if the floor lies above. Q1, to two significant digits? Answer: 0.44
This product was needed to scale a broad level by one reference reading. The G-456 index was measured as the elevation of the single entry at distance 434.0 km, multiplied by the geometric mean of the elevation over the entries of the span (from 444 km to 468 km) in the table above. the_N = 1.14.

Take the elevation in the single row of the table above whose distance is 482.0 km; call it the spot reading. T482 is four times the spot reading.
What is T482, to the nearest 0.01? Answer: 4.19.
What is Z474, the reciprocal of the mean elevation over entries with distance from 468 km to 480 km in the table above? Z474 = 1.13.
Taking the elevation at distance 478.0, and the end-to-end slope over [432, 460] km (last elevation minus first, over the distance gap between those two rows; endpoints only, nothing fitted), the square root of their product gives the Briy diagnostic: 0.081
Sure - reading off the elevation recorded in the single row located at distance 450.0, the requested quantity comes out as 1.116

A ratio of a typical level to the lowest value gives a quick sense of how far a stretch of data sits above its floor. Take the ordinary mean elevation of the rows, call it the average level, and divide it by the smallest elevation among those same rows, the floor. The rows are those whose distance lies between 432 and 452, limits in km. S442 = 1.05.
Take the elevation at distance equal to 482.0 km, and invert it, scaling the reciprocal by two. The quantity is 1.91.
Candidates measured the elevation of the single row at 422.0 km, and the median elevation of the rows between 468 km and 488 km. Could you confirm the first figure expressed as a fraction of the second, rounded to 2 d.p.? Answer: 1.48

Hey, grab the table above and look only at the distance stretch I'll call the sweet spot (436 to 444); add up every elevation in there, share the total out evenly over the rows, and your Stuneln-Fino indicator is 1.01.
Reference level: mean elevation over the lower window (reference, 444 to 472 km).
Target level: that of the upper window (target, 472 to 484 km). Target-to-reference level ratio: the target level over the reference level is 0.85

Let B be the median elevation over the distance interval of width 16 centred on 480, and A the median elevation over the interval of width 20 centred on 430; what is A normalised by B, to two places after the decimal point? 1.28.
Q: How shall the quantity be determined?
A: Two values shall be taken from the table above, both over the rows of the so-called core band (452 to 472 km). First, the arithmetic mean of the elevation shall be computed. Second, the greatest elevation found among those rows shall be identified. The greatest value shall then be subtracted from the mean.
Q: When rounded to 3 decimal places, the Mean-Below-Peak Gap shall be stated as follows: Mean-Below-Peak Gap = -0.131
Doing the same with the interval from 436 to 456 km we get -0.140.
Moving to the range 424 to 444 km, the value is -0.241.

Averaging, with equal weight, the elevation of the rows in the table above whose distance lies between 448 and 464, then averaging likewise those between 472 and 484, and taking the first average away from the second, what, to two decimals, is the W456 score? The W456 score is -0.24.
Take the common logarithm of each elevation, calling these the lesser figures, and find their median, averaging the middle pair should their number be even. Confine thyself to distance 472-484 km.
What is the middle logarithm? -0.05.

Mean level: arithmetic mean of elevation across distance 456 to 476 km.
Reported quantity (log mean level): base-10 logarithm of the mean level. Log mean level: 0.01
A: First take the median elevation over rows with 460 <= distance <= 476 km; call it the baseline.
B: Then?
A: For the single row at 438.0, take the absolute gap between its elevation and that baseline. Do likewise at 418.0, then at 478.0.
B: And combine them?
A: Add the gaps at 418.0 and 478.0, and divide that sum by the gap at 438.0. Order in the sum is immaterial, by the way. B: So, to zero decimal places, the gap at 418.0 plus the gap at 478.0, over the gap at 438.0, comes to 14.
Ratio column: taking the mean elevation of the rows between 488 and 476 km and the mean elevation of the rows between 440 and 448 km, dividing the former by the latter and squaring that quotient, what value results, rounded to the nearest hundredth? 0.96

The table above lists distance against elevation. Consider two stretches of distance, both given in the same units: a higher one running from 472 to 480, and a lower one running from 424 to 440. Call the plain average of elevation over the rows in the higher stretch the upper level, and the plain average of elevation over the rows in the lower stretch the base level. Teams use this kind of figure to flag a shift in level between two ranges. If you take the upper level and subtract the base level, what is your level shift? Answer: -0.28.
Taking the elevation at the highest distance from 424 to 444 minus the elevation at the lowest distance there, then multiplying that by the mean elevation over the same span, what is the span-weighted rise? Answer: -0.39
